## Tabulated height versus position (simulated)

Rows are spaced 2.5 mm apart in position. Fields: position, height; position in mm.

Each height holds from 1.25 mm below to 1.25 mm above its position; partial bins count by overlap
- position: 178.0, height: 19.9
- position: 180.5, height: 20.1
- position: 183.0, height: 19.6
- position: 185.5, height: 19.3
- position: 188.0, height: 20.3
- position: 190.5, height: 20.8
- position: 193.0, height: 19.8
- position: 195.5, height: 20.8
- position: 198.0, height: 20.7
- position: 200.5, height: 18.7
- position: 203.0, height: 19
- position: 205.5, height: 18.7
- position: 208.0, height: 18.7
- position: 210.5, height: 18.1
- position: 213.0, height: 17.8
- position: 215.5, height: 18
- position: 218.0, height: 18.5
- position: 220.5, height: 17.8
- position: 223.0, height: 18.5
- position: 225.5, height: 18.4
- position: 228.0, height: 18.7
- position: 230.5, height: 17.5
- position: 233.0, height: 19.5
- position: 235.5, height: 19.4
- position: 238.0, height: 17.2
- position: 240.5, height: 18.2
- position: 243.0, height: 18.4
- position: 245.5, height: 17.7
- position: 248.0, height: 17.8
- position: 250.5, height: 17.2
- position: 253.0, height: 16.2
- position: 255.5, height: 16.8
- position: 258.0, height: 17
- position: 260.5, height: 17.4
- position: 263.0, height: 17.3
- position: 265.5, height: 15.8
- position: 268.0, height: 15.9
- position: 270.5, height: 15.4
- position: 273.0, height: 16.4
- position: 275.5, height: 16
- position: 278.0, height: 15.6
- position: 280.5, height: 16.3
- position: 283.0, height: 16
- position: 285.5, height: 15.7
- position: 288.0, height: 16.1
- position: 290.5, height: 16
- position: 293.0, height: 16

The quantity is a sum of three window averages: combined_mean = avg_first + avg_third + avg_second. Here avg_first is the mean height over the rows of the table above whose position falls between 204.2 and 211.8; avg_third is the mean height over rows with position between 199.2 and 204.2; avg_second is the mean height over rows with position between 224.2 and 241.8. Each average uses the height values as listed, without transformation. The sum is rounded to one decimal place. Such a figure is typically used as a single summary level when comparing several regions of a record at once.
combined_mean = 55.8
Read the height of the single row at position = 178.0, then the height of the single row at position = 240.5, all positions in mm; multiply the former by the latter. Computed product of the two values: 362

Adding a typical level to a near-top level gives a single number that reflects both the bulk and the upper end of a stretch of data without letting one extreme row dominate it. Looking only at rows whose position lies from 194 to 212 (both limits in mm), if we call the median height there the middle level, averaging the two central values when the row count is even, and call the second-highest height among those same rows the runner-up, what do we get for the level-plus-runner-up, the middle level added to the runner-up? 39.4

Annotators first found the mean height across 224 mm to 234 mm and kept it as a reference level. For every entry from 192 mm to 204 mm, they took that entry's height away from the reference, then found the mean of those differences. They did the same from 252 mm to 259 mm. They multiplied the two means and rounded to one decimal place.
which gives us -2.4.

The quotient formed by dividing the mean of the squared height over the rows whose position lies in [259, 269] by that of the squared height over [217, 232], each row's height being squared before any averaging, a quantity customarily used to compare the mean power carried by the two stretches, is 0.83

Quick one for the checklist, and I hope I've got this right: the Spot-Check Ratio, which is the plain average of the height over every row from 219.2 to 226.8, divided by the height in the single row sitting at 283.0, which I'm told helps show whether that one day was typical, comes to 1.14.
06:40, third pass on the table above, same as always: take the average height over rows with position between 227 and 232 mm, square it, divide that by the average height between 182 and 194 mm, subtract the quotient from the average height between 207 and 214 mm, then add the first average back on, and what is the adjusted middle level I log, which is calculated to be 19.9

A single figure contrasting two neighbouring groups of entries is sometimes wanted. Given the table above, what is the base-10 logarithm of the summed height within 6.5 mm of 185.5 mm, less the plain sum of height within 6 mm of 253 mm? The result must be -83.0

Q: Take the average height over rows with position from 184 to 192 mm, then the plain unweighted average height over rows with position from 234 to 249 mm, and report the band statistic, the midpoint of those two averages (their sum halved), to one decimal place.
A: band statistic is 19.1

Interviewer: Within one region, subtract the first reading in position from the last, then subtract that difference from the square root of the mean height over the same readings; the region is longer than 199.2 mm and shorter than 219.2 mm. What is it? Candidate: 4.49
